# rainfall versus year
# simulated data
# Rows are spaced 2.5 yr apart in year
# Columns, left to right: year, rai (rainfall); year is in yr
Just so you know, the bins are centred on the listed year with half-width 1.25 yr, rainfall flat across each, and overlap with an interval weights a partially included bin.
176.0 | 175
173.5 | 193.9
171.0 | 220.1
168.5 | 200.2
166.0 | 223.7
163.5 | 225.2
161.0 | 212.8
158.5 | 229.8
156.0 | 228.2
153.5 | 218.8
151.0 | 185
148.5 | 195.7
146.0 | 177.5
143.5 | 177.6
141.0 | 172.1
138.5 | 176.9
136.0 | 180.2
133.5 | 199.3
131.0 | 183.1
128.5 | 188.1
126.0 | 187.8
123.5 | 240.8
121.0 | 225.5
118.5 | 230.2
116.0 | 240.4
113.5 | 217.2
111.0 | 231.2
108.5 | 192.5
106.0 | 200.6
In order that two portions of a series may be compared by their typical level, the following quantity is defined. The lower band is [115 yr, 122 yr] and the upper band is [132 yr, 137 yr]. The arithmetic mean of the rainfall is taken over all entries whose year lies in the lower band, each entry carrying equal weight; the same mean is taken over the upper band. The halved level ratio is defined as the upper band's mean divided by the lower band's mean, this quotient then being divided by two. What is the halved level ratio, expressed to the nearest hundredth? 0.41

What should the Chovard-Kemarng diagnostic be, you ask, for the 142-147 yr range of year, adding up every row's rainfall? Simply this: 355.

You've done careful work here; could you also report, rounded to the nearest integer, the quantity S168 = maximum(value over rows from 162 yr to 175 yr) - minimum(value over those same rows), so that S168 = 31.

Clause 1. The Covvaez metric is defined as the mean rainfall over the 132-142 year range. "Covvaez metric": 182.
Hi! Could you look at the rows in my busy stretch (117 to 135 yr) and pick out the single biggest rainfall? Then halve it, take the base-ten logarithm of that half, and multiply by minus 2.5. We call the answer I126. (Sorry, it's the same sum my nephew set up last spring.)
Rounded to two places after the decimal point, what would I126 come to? -5.20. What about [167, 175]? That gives -5.10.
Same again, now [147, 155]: -5.10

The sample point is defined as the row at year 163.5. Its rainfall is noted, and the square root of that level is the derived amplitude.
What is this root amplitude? 15.0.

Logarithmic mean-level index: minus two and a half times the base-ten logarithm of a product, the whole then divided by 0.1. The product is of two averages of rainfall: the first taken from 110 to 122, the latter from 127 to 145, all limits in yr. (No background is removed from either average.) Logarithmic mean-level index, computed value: -116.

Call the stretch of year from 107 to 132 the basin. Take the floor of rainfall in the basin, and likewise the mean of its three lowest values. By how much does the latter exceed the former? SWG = 3.2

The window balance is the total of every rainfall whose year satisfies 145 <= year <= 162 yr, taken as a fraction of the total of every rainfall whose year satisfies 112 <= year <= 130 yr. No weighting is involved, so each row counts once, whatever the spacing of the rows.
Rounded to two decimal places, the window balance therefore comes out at 0.95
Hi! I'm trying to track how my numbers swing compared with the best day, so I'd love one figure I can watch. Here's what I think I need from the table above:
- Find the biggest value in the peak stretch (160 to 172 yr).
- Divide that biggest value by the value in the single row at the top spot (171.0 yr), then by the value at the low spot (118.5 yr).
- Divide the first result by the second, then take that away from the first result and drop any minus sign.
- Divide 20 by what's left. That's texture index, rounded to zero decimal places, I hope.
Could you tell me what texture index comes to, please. 880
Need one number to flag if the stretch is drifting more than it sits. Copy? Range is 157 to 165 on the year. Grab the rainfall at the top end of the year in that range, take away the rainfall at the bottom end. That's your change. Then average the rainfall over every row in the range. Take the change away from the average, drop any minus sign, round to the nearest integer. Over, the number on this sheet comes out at 227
